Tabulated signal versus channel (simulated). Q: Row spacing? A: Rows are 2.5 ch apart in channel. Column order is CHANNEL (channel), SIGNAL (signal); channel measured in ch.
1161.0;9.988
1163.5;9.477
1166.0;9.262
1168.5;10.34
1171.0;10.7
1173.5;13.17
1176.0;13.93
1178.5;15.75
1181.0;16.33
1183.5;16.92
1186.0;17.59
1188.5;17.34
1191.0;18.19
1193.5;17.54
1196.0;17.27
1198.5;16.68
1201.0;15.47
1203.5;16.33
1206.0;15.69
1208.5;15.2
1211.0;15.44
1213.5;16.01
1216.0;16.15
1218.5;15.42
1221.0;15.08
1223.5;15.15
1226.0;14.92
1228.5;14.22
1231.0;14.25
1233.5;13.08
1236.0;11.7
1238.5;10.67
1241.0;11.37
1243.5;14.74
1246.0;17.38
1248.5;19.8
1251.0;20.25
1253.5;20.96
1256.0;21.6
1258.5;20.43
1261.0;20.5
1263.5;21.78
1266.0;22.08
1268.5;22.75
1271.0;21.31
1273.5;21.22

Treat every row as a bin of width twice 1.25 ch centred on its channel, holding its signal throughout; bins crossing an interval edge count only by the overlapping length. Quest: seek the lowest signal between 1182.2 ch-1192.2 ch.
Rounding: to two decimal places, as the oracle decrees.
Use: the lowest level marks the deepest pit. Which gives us 16.92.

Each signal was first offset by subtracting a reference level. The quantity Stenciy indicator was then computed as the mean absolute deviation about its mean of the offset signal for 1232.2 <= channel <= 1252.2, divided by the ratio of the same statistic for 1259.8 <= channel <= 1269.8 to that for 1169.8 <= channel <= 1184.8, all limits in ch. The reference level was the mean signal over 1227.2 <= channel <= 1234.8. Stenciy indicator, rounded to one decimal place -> 9.4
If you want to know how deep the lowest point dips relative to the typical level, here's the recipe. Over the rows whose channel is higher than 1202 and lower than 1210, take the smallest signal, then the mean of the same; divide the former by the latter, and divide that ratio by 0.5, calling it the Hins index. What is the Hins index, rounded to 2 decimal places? 1.93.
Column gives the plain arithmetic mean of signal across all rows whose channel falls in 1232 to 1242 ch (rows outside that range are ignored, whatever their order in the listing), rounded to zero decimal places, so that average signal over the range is 12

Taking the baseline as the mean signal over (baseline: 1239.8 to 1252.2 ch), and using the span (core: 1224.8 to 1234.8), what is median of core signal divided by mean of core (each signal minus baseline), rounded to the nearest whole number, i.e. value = -5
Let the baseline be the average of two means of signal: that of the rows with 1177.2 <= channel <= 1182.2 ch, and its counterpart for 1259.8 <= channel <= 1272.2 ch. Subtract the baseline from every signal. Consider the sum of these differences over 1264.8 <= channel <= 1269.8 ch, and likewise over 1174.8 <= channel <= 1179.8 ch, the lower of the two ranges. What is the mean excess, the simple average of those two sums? 0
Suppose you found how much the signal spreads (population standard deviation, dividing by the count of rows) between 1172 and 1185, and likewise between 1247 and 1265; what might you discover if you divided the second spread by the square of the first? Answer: 0.33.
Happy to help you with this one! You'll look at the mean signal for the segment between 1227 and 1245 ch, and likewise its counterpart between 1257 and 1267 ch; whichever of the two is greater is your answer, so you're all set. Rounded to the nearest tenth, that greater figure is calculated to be 21.2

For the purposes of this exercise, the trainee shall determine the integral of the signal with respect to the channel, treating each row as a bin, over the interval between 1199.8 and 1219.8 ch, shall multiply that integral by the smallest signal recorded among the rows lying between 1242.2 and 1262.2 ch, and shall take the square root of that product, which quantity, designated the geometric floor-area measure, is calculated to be 68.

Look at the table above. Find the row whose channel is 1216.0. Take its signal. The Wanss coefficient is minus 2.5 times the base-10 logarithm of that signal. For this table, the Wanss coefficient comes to -3.02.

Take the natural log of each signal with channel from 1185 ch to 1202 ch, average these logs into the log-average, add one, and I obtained 3.84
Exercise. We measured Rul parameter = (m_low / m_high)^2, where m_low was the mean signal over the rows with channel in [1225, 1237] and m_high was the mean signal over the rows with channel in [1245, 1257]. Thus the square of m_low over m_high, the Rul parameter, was 0.46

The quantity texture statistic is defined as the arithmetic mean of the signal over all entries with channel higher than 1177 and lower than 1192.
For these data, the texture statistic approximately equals 17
